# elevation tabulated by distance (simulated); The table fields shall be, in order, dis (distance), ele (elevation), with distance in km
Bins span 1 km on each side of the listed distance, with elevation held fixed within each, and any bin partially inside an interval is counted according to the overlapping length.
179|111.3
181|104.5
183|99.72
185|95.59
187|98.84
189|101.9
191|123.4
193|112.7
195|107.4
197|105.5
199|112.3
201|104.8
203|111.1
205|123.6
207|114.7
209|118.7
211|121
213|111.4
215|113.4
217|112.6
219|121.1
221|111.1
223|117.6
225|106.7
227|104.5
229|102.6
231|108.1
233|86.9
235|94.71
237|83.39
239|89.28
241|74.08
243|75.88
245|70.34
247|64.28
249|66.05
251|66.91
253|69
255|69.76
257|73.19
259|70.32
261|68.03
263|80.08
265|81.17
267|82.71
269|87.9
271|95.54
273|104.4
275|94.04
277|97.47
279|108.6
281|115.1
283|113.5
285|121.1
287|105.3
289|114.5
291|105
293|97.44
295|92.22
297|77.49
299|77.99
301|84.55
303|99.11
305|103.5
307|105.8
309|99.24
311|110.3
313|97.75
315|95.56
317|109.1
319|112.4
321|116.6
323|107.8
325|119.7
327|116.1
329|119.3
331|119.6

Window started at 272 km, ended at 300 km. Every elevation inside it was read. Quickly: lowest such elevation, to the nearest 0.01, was 77.49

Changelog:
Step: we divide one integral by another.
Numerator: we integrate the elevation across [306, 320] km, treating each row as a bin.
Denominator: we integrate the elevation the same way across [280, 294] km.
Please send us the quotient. 0.95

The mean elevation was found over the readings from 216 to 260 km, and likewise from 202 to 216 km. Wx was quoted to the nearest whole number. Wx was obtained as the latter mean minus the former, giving 28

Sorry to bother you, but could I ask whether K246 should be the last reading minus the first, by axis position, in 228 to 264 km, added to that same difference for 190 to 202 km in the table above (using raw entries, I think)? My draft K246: -41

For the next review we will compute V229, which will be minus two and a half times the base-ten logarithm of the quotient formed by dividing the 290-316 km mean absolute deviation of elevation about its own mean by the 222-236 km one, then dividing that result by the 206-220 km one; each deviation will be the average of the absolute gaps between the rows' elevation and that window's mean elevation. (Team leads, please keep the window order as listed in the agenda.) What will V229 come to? 1.26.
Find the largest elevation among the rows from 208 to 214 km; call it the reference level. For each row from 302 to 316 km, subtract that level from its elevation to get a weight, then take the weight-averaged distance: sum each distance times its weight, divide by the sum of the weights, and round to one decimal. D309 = 309.3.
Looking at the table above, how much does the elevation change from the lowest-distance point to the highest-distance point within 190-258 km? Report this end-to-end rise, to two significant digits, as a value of -50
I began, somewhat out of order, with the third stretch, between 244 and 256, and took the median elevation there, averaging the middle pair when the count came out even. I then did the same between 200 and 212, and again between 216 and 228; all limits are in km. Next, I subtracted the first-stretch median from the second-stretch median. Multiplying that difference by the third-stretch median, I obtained -330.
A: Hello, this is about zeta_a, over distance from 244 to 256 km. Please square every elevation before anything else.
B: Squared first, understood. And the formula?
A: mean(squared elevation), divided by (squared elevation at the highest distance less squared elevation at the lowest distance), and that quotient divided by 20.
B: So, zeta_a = -2.8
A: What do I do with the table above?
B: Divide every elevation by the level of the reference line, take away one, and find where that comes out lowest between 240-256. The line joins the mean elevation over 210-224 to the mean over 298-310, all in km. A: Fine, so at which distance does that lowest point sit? 247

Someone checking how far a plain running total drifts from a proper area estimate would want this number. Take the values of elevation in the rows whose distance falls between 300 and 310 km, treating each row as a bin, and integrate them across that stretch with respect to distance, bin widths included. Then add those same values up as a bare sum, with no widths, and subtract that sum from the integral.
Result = 492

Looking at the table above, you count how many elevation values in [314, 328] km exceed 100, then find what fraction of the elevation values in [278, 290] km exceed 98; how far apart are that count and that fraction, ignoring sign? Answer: 5.0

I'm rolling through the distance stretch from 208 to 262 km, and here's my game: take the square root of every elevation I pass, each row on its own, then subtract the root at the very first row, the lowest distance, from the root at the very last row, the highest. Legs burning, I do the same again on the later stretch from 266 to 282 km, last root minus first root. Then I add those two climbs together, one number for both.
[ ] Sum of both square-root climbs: -1.0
